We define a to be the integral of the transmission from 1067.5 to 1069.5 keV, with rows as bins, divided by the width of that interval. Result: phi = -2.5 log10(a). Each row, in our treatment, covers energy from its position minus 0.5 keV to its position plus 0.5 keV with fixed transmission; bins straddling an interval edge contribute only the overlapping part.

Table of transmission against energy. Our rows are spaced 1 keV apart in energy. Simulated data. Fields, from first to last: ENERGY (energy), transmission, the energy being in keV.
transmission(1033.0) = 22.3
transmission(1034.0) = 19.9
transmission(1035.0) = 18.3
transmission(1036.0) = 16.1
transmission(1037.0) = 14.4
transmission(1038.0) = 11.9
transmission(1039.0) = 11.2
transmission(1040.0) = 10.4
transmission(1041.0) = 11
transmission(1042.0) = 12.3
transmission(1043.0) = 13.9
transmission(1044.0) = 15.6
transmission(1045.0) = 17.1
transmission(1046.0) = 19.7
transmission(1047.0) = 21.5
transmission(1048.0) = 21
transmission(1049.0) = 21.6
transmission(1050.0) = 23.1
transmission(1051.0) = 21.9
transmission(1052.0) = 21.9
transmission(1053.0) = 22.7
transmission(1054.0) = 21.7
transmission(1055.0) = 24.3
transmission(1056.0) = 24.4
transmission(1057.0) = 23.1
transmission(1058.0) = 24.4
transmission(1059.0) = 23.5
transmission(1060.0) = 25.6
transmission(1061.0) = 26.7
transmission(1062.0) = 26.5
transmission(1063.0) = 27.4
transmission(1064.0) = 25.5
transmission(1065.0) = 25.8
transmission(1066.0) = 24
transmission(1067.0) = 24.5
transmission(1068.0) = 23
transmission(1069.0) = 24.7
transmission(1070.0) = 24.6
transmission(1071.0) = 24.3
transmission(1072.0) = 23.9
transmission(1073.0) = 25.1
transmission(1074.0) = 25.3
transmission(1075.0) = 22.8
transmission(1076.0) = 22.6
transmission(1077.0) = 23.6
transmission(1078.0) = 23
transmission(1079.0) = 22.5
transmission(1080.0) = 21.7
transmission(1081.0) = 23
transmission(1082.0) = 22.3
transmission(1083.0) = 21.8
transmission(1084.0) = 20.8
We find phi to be -3.44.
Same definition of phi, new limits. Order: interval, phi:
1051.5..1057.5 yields -3.41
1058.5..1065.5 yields -3.53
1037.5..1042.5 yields -2.64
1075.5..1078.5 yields -3.41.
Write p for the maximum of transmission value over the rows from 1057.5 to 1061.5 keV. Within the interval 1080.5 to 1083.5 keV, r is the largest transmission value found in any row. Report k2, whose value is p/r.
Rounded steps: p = 26.7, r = 23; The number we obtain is 1.2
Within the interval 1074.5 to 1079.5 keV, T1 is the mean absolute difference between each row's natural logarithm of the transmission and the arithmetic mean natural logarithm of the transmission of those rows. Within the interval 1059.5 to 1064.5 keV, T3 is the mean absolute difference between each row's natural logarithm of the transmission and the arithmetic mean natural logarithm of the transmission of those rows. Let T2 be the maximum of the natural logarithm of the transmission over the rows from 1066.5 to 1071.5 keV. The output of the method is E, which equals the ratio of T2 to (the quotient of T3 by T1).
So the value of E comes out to 1.9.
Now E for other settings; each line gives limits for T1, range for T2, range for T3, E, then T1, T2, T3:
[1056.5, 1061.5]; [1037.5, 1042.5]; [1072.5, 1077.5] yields 2.7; 0.0479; 2.51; 0.044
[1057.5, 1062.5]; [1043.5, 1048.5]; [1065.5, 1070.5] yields 6.2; 0.0443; 3.07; 0.022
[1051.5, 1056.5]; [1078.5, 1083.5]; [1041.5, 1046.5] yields 1.1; 0.0466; 3.14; 0.137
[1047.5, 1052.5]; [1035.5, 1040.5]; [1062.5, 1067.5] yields 1.6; 0.0219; 2.78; 0.038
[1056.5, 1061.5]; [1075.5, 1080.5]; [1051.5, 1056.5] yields 3.2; 0.0479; 3.16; 0.047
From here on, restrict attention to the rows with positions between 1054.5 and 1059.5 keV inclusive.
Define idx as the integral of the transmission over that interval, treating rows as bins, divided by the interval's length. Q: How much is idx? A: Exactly 23.9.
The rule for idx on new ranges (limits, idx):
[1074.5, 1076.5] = 22.7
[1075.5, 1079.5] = 22.9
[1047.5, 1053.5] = 22.0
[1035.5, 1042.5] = 12.5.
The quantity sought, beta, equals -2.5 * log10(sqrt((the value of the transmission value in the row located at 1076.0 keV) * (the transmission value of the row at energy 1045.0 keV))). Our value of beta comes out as -3.23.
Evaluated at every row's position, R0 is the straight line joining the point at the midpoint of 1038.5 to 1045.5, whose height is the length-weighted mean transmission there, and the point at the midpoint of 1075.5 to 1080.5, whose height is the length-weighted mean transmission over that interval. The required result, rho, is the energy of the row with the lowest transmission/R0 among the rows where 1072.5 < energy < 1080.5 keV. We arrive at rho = 1080.0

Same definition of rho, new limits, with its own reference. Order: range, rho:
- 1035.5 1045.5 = 1040.0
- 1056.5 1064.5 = 1059.0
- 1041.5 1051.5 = 1042.0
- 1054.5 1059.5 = 1059.0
